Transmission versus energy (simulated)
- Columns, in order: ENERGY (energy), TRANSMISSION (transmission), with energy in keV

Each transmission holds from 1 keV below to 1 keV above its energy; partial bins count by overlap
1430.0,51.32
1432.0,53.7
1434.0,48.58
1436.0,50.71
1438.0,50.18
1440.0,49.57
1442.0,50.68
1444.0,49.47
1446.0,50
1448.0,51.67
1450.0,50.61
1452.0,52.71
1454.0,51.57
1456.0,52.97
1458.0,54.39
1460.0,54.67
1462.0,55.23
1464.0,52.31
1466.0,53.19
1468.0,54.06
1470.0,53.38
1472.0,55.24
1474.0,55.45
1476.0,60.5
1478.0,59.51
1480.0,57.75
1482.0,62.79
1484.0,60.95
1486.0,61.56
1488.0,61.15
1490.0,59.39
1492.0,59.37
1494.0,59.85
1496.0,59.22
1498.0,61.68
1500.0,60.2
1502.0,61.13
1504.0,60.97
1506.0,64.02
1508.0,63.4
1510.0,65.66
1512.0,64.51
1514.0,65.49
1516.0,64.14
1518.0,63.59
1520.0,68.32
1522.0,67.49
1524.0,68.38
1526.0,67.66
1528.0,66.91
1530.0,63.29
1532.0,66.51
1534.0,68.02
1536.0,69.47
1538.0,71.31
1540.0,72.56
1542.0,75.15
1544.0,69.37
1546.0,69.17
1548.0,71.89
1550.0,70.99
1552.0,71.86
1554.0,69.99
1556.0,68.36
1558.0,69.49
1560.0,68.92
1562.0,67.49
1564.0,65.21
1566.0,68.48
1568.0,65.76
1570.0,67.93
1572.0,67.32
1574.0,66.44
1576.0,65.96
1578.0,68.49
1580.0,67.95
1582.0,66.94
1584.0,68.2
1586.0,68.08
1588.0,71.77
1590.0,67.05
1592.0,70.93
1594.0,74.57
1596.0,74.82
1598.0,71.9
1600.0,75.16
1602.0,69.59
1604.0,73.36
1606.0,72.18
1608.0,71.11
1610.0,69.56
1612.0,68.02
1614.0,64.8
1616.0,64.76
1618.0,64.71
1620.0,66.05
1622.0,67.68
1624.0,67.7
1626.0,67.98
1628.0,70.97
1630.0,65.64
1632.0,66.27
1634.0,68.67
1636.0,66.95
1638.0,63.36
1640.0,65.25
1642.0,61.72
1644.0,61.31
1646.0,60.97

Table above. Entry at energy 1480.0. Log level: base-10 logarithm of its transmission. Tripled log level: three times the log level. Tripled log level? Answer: 5.28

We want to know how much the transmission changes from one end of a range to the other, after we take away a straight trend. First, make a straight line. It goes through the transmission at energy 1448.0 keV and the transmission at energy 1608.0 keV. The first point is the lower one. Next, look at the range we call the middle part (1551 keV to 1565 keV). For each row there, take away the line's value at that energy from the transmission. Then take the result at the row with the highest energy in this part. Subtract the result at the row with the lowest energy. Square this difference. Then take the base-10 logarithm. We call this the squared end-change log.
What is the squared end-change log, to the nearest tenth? 1.8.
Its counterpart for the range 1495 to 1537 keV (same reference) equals 1.5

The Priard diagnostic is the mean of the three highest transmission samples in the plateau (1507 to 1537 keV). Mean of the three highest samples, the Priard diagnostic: 68.7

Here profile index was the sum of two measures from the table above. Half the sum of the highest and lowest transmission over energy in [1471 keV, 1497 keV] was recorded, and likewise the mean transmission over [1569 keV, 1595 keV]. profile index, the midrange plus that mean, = 128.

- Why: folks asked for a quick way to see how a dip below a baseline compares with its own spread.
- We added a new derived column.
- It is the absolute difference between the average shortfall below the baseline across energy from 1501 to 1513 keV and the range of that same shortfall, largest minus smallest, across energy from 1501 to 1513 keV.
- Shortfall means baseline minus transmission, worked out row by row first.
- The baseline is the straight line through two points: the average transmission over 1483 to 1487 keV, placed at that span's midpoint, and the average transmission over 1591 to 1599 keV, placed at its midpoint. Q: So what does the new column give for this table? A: 3.7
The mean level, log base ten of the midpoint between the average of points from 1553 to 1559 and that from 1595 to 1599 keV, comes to 1.85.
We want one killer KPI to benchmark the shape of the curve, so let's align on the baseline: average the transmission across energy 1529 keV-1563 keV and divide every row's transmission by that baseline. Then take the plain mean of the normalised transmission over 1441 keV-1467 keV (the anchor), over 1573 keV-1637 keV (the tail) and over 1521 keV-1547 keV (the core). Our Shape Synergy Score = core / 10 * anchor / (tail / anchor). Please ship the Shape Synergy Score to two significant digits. 0.056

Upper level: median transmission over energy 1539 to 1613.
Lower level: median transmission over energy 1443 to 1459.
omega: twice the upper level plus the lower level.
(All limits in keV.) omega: 190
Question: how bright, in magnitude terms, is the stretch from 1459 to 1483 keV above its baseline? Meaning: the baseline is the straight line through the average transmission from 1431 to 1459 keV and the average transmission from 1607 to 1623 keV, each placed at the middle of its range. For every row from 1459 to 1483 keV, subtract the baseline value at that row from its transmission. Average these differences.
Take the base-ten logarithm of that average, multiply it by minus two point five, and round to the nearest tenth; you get -1.0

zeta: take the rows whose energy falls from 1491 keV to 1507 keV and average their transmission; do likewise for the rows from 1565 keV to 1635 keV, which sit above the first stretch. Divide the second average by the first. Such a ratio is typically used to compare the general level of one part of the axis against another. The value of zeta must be 1.13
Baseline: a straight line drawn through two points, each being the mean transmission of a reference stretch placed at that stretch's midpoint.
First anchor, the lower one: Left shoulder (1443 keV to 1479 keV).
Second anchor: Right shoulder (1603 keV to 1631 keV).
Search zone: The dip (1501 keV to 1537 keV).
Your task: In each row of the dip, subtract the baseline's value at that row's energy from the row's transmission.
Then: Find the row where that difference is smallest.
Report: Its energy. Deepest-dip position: 1530.0 keV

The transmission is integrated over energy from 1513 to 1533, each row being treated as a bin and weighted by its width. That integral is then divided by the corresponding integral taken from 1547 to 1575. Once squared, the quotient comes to 0.48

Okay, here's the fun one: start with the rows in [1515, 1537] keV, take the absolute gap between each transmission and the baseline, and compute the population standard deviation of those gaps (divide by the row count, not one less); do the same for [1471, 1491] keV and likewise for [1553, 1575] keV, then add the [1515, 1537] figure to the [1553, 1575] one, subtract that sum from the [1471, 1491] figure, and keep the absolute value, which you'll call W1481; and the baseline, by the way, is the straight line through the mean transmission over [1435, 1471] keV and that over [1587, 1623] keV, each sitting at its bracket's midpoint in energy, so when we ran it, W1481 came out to 1.8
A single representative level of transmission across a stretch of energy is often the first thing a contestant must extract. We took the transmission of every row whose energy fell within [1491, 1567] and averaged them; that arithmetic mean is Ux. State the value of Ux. 66.6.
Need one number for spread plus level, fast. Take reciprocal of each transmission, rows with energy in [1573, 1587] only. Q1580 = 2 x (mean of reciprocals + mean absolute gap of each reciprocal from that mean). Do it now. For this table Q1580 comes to 0.030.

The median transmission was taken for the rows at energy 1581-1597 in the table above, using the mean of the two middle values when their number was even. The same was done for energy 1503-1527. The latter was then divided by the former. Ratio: 0.93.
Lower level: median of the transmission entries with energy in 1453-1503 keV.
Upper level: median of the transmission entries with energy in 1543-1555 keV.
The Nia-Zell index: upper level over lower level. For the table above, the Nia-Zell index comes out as 1.19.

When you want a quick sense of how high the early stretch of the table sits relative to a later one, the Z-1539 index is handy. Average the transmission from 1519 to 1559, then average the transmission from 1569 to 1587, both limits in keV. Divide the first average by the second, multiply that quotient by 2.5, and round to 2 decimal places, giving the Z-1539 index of 2.57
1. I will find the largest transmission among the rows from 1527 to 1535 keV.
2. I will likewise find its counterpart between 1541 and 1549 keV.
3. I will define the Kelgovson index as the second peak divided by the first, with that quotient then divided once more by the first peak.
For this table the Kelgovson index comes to 0.0162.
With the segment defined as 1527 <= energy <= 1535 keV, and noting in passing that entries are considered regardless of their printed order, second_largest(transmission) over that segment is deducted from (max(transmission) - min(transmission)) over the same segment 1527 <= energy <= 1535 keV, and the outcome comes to -62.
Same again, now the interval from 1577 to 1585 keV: -67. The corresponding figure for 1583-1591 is -63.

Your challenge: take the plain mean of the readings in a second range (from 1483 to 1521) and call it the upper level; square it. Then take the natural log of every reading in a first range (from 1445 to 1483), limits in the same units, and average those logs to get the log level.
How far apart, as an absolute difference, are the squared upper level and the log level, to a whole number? 3883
